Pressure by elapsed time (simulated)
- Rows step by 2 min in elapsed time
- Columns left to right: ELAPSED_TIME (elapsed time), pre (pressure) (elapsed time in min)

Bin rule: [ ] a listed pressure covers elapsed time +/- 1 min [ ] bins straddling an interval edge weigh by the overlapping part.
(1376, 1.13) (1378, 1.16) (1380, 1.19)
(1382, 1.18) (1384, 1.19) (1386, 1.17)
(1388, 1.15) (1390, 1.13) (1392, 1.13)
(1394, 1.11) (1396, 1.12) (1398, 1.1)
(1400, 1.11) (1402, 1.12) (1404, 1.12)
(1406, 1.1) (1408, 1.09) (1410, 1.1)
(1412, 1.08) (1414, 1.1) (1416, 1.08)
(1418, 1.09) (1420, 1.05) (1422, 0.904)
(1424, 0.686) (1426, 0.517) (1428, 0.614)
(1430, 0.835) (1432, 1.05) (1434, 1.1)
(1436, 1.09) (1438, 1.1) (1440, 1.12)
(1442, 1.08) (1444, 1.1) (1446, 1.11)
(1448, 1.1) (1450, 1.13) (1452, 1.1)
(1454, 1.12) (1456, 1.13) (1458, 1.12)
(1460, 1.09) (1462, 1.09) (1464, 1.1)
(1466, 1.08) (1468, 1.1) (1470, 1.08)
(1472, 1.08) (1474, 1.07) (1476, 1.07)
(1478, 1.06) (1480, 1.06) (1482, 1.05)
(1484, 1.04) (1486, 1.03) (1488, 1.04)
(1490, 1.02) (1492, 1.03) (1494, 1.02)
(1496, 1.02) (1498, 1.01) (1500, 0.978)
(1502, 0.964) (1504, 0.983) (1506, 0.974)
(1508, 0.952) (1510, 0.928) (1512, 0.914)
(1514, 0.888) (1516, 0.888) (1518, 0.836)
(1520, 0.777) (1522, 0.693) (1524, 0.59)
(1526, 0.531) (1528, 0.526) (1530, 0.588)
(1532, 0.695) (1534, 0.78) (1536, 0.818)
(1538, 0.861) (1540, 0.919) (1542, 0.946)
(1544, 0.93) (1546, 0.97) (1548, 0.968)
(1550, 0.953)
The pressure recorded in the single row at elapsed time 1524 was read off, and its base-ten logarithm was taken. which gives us -0.23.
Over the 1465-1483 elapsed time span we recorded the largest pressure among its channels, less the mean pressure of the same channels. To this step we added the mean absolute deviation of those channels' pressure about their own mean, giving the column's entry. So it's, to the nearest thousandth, 0.039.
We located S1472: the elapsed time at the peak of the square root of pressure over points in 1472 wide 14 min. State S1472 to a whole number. 1468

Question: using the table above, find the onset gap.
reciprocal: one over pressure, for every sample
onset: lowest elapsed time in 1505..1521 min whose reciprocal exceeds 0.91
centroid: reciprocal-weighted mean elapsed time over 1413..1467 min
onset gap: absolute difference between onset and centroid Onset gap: 67.5 min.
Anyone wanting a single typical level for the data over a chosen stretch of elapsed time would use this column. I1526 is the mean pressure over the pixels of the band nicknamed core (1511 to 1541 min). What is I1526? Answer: 0.75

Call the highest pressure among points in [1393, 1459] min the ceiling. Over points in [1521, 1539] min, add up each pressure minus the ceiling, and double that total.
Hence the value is -8.2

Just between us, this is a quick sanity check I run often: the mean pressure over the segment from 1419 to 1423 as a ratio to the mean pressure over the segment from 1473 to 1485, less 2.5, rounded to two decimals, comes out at -1.58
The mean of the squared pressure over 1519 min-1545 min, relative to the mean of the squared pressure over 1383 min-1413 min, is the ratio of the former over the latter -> 0.46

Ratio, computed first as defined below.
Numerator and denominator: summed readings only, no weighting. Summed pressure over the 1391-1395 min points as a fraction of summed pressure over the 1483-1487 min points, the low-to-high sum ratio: 1.08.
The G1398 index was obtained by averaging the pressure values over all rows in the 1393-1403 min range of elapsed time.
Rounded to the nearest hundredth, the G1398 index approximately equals 1.11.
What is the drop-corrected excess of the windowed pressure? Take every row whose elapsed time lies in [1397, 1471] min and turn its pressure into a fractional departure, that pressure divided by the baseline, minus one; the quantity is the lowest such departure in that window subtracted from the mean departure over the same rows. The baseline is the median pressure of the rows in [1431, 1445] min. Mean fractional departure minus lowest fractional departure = 0.48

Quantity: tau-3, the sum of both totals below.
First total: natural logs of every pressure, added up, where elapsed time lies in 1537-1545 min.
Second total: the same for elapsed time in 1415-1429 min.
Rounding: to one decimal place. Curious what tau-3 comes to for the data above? -1.8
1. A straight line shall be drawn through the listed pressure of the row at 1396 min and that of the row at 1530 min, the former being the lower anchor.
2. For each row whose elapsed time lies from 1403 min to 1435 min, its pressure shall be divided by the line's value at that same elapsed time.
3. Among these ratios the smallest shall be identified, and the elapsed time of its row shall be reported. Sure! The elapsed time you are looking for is 1426 min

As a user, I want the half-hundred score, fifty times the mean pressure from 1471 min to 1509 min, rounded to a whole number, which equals 51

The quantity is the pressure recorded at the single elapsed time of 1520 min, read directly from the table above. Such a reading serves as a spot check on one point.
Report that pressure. 0.777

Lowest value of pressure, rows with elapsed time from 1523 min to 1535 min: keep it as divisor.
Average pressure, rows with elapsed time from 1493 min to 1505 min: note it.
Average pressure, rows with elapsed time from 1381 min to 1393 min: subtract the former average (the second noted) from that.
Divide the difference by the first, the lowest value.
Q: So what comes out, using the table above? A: 0.31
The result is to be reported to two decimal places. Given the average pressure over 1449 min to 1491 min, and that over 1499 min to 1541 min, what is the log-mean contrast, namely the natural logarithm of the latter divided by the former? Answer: -0.28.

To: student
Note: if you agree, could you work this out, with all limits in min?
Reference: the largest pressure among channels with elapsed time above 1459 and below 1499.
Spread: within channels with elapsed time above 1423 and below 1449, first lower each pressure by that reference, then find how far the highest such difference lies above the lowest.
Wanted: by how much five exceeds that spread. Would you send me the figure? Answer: 4.40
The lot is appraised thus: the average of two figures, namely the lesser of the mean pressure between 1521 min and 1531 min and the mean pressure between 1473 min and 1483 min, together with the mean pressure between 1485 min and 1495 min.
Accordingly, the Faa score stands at 0.81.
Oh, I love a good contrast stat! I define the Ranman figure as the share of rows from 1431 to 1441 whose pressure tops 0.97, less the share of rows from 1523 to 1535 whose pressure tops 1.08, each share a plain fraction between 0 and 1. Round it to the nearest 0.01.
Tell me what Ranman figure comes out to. 1.00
